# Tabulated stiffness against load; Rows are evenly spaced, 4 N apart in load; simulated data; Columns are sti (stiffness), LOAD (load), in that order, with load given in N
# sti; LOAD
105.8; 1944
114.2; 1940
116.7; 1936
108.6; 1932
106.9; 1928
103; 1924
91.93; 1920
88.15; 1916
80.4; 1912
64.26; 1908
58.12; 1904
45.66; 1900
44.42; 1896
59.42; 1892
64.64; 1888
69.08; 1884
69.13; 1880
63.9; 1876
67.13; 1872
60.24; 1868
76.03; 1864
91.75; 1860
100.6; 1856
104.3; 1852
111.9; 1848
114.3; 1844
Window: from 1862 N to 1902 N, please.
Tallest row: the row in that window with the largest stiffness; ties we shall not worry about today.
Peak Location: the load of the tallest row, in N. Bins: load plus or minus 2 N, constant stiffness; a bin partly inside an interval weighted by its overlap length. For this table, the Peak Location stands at 1864 N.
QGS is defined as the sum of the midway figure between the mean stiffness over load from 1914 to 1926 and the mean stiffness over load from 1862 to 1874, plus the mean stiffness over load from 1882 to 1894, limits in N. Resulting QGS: 145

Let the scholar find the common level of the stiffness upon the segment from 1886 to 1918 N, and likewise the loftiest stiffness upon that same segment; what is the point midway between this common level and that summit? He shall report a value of 76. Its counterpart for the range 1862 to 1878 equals 71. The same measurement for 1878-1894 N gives 67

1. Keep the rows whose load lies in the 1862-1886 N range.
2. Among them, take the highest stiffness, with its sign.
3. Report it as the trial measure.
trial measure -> 76.03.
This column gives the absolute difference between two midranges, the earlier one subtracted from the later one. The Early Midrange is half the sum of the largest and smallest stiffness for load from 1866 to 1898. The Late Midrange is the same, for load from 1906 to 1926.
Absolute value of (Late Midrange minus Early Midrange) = 27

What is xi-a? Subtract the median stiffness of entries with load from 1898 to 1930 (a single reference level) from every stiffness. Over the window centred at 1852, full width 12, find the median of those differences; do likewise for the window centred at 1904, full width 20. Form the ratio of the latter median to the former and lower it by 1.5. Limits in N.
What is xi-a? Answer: -2.8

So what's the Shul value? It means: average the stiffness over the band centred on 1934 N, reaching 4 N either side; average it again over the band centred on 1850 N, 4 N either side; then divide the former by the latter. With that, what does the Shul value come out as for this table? 1.0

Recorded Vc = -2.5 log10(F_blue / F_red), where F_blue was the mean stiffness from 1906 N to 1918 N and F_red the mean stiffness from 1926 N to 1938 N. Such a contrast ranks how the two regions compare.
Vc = 0.4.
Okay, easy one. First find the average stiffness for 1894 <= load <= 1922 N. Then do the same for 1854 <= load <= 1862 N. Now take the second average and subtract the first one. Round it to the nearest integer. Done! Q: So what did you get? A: 29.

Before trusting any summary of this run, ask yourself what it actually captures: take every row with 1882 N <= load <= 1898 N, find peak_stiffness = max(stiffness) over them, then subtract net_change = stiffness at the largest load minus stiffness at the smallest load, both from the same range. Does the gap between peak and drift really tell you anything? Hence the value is 94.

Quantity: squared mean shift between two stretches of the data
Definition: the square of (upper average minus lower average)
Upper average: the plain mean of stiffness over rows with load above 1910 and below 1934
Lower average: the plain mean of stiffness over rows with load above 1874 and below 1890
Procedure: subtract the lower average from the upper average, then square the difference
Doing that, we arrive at 889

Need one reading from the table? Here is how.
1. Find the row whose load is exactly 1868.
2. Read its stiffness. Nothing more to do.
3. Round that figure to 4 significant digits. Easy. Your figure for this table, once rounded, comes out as 60.24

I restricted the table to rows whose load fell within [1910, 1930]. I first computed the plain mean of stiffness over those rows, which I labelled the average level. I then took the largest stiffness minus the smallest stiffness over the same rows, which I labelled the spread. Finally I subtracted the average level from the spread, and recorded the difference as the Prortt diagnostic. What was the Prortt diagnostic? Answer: -68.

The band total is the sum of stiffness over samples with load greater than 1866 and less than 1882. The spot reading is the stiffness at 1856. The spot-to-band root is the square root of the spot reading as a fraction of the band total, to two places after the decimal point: 0.62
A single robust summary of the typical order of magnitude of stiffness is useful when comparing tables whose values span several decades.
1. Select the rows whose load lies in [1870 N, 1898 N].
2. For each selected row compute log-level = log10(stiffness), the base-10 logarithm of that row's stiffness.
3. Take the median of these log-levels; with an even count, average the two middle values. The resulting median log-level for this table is 1.81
